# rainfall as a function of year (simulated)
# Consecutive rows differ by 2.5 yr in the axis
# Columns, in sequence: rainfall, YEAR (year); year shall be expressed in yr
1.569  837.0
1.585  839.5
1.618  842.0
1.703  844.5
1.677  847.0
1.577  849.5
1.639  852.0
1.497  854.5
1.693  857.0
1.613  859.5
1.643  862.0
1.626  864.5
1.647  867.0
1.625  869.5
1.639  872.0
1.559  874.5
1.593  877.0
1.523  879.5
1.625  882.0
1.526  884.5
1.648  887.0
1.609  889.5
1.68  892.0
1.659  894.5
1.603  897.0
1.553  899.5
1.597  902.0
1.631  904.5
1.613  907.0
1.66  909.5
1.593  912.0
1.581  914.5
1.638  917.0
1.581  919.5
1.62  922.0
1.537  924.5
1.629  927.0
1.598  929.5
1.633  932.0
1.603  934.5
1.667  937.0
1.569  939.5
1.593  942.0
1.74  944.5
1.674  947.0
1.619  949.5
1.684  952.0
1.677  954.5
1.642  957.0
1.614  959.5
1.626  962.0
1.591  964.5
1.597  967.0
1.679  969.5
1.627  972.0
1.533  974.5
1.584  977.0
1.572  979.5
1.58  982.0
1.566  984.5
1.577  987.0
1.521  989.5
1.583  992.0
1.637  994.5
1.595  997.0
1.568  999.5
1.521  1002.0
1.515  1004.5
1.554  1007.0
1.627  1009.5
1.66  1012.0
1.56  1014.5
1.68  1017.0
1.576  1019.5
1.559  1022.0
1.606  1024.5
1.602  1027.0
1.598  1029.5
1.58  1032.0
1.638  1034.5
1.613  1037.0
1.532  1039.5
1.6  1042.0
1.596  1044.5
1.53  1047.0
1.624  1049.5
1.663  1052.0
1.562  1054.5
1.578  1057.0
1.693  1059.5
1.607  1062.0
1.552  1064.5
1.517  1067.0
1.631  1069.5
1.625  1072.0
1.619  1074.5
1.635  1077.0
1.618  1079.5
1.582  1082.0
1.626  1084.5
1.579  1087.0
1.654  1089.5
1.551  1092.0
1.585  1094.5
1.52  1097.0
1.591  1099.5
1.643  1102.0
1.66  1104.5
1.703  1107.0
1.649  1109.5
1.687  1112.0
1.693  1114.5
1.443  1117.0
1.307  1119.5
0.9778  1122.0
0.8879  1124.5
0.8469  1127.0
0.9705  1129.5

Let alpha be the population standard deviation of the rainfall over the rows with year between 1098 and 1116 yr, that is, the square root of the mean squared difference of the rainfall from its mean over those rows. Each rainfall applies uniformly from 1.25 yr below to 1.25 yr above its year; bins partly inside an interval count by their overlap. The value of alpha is 0.036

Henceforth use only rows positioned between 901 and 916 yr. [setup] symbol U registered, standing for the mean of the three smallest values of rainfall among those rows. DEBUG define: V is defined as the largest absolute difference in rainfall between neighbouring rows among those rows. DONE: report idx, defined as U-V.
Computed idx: 1.52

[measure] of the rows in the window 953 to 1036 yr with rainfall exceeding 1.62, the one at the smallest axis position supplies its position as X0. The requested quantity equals 954.5 yr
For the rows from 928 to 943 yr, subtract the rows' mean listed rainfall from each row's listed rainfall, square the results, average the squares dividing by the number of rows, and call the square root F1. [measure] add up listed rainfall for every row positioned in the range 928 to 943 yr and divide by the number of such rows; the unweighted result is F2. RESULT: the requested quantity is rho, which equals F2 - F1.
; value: 1.58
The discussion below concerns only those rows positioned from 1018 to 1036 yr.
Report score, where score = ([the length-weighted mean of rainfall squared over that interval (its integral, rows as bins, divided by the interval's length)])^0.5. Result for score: 1.60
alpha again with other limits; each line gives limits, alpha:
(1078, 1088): 0.021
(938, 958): 0.052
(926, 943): 0.030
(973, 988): 0.017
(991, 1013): 0.048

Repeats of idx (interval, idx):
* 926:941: 1.49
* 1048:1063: 1.47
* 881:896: 1.46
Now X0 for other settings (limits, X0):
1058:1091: 1059.5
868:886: 869.5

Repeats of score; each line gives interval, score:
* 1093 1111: 1.62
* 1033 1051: 1.59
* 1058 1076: 1.61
